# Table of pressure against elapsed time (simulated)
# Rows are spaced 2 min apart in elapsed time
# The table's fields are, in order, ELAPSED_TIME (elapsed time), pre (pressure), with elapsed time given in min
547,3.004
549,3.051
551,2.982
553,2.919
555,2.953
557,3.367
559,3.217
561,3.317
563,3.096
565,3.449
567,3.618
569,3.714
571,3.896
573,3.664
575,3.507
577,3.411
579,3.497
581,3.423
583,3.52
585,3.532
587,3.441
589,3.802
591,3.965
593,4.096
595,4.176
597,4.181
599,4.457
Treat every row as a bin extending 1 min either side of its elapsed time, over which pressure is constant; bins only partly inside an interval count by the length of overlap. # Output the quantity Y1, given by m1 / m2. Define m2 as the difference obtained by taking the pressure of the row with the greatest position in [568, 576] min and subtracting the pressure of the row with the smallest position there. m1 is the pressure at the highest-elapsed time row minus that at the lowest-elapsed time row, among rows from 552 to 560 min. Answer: -1.4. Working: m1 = 0.3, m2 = -0.21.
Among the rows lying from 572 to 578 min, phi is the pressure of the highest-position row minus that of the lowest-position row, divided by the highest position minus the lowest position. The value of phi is -0.063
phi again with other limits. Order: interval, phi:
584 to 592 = 0.072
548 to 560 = 0.017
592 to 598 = 0.021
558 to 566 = 0.039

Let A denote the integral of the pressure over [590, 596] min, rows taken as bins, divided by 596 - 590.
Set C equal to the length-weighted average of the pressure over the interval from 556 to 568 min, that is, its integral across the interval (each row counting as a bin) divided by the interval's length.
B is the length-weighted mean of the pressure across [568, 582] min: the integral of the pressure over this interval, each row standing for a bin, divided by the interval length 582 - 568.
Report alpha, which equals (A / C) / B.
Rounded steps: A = 4.08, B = 3.6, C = 3.3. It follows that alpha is 0.34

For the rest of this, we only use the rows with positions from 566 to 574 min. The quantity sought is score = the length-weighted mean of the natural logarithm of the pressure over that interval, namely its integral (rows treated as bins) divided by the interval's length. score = 1.31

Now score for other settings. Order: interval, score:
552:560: 1.13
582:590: 1.27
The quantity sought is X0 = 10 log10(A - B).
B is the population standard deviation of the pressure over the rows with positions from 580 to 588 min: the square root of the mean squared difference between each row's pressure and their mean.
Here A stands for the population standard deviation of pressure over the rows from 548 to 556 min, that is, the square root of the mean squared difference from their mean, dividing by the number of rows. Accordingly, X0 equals -30.2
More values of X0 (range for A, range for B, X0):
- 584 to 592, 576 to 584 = -7.9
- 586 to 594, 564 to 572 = -10.8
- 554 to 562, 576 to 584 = -9.5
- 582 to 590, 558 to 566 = -21.8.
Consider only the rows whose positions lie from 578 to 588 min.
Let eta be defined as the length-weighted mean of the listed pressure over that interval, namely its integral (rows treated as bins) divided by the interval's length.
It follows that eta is 3.48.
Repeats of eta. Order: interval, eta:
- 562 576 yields 3.56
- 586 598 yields 3.94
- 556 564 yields 3.25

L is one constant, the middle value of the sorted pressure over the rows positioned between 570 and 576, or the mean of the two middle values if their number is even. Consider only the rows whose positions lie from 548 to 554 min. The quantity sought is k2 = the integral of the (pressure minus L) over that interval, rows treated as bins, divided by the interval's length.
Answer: -0.7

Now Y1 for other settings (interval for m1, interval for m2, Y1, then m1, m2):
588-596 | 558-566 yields 1.6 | 0.4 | 0.23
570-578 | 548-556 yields 4.9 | -0.5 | -0.10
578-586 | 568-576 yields -0.2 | 0.0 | -0.21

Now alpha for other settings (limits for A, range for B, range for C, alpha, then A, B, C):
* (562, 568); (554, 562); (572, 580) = 0.30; 3.39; 3.2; 3.5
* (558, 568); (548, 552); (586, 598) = 0.28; 3.34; 3.0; 3.9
